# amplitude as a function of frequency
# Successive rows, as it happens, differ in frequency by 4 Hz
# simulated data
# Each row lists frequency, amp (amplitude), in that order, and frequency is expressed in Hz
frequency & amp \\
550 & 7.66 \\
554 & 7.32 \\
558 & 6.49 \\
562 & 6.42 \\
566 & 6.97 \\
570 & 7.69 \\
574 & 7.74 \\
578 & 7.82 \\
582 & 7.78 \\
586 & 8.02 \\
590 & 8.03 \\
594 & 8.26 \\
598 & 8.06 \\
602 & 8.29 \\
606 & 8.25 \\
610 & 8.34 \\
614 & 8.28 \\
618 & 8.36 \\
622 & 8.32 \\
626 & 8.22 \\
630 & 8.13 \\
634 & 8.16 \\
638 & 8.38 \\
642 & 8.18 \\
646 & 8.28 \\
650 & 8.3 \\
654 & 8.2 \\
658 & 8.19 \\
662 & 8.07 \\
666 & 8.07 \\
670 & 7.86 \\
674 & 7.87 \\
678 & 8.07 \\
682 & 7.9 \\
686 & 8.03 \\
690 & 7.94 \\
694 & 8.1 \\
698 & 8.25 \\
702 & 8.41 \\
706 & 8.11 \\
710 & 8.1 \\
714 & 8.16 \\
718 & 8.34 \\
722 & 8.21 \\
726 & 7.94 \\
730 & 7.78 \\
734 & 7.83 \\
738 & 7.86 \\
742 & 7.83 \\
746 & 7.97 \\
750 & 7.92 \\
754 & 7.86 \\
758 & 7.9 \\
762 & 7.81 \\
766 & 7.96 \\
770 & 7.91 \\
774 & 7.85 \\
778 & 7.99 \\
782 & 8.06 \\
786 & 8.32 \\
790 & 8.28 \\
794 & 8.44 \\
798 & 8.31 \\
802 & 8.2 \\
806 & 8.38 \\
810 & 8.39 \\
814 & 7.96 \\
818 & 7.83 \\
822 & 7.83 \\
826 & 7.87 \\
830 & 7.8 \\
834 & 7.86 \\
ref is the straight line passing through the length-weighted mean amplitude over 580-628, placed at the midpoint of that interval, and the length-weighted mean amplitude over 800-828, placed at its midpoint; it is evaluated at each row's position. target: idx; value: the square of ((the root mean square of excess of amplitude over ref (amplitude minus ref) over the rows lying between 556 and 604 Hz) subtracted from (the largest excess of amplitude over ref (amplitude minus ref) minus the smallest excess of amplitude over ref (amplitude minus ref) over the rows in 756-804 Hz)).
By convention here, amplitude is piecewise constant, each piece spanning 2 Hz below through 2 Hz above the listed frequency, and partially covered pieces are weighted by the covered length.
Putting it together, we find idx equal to 0.04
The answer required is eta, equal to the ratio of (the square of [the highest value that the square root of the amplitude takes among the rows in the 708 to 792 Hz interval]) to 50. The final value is 0.167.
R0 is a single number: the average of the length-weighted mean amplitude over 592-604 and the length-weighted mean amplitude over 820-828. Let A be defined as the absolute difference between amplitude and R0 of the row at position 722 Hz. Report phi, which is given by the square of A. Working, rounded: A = 0.18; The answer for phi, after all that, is 0.03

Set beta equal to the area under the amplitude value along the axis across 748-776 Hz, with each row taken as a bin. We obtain 221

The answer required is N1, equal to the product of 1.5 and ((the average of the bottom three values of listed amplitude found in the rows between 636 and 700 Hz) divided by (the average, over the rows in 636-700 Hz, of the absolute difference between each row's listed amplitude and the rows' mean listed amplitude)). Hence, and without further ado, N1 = 91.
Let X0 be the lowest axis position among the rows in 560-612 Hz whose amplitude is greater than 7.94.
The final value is 586 Hz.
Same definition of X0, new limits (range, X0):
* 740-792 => 746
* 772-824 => 778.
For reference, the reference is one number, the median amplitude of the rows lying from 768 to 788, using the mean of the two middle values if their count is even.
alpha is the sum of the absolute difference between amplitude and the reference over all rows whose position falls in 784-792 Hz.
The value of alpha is 0.62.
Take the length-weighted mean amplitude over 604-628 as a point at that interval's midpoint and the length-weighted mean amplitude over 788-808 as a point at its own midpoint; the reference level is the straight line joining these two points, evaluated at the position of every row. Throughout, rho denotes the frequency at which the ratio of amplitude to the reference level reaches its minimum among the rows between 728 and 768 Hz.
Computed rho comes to 730 Hz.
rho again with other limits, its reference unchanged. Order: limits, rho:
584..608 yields 586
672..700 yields 674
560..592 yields 562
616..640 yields 630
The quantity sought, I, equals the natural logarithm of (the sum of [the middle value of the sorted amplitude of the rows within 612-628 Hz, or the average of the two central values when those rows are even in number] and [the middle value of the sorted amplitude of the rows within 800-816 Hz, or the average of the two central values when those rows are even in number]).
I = 2.809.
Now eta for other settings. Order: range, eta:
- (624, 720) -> 0.168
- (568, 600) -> 0.165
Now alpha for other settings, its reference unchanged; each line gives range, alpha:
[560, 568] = 2.59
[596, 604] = 0.37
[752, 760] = 0.22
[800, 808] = 0.60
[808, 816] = 0.43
